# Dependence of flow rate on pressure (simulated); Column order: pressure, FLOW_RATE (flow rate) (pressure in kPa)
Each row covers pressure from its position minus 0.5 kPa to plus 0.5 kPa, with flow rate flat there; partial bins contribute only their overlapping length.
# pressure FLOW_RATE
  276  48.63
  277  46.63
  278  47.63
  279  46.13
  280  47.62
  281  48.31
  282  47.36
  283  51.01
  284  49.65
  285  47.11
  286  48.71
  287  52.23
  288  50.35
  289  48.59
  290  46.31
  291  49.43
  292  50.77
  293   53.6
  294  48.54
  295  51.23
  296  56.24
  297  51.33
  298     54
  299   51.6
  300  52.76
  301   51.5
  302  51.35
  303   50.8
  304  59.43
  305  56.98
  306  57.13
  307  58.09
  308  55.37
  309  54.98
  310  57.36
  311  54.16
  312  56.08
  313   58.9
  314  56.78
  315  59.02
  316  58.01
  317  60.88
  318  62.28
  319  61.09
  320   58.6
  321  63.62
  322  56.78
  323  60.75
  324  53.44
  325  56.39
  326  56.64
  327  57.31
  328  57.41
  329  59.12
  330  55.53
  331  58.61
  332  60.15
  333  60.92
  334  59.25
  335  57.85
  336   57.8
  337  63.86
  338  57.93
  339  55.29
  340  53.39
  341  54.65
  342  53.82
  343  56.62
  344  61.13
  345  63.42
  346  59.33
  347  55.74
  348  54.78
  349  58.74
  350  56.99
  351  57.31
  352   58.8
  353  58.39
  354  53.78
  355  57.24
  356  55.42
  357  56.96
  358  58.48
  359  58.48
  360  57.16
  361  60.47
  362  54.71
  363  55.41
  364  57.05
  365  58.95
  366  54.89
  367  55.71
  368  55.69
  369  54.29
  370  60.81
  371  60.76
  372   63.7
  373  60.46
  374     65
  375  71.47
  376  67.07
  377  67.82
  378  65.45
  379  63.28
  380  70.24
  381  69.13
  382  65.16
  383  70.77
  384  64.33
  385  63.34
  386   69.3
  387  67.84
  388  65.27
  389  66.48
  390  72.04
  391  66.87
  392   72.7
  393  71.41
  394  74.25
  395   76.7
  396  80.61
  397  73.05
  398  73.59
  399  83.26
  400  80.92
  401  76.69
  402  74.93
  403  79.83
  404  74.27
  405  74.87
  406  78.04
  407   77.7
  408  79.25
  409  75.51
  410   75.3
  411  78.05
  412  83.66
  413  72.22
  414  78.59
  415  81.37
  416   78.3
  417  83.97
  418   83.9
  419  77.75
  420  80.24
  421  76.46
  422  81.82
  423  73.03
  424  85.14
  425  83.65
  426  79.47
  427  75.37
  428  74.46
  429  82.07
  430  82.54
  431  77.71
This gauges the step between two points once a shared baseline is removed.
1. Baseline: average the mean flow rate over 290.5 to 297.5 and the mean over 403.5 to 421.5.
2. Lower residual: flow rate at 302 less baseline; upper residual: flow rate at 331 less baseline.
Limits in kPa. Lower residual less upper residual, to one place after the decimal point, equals -7.3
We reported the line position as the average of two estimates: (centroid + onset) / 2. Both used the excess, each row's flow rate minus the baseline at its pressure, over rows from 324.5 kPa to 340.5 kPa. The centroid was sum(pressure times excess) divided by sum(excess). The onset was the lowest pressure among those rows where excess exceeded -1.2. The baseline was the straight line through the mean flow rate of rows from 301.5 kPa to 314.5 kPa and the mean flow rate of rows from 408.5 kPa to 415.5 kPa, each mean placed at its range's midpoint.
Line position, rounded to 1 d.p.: 332.9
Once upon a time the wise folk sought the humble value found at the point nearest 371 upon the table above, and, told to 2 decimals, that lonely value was 60.76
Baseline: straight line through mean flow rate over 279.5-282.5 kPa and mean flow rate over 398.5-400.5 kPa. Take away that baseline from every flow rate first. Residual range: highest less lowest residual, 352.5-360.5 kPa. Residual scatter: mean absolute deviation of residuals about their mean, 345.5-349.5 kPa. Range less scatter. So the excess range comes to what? 3.0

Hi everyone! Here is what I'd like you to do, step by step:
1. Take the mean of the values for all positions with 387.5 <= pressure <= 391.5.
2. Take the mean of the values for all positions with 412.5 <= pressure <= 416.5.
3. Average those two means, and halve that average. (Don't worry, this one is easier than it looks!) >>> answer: 36.3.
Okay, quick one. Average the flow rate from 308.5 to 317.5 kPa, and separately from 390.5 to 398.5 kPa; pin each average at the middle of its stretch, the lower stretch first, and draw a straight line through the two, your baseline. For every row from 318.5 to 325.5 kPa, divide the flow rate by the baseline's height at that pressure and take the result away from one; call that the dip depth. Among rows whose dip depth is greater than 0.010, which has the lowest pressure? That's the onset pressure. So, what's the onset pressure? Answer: 322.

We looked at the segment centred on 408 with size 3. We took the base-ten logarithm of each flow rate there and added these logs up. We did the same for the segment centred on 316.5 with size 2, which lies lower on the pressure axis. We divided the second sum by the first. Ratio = 0.63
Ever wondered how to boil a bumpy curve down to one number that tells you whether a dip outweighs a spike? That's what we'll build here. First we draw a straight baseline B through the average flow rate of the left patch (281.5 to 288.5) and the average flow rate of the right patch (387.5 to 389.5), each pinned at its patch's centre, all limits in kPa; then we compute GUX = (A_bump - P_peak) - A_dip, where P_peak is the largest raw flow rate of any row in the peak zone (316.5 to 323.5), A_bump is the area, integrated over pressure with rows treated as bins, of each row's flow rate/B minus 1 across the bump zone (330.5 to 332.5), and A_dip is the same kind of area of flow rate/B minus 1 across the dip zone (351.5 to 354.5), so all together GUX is -63.4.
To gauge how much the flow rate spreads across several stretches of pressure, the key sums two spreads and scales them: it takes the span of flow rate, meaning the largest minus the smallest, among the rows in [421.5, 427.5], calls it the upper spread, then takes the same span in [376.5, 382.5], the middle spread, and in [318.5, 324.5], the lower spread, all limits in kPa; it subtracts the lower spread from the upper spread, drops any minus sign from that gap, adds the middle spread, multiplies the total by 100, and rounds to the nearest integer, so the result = 889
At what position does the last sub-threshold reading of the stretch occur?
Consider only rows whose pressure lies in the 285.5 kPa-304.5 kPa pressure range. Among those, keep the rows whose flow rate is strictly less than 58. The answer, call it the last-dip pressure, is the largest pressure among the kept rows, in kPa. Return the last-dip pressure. 303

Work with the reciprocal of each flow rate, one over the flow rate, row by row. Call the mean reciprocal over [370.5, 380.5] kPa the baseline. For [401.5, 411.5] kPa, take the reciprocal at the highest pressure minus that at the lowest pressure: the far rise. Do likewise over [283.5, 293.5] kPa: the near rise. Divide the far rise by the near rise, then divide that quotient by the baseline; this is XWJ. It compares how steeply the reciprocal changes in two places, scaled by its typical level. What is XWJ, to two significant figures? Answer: 23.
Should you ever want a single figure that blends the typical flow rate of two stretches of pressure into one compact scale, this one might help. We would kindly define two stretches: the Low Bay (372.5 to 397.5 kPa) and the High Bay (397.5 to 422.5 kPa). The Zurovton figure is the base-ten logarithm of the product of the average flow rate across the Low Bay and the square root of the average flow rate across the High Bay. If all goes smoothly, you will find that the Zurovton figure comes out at 2.785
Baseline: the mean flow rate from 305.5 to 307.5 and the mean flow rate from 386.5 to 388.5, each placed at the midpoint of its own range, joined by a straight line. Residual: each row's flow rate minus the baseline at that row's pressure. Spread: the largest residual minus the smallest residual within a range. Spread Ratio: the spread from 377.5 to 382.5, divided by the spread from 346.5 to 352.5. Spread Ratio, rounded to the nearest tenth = 1.8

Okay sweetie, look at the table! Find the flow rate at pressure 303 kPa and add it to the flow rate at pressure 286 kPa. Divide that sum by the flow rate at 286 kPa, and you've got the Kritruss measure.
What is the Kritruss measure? 2.04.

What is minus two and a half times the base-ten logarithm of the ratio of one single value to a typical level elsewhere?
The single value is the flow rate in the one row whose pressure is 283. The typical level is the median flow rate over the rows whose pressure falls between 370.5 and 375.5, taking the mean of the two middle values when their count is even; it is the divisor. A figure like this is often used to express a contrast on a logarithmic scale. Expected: 0.24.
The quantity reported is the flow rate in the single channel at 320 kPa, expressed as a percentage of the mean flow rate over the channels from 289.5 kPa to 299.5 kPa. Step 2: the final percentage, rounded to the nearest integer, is 114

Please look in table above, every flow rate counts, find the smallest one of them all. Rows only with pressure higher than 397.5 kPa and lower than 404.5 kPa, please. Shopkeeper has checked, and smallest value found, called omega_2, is 73.59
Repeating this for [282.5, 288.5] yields 47.11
